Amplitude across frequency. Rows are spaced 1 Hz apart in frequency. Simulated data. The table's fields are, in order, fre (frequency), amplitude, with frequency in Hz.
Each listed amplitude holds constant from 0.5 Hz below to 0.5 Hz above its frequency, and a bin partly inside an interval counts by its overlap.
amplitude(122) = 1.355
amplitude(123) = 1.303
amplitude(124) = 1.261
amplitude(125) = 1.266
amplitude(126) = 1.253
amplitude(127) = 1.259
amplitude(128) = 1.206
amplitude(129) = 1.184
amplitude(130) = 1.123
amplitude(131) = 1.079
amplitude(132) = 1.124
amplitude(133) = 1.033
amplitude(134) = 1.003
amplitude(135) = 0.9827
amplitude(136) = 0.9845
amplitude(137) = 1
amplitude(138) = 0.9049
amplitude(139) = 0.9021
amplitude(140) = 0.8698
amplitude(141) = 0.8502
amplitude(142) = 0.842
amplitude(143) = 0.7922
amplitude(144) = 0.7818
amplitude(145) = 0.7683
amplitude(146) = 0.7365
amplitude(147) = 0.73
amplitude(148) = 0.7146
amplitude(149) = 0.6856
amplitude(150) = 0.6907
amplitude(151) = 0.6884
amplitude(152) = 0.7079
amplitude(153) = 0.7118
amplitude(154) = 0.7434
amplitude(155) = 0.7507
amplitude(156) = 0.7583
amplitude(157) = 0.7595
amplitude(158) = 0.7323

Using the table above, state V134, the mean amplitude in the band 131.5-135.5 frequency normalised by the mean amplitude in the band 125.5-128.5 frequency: 0.84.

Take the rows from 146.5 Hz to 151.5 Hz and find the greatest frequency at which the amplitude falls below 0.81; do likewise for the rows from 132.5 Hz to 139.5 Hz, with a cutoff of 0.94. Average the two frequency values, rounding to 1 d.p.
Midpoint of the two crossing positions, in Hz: 145.0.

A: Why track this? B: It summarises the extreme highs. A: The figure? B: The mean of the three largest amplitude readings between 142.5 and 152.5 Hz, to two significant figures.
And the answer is 0.78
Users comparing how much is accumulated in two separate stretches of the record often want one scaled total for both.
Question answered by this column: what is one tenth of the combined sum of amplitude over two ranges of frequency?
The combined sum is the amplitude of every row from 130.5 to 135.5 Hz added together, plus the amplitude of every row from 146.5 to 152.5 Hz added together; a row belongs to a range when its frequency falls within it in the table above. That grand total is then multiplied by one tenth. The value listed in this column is 0.94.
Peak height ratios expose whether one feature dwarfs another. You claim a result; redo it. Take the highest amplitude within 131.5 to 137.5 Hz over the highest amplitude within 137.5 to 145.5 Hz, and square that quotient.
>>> 1.5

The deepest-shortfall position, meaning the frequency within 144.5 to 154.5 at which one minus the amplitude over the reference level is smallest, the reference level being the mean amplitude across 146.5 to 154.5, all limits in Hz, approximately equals 145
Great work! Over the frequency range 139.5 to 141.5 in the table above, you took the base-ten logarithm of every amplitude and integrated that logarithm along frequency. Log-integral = -0.13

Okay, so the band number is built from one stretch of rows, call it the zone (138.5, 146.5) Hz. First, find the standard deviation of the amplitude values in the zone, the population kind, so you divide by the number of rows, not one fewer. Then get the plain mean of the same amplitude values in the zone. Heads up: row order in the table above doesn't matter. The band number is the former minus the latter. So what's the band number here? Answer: -0.76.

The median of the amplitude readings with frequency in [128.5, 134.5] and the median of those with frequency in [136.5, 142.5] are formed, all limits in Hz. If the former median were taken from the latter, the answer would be -0.22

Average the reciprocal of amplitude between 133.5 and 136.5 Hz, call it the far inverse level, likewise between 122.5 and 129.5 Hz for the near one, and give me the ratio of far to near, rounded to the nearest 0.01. 1.26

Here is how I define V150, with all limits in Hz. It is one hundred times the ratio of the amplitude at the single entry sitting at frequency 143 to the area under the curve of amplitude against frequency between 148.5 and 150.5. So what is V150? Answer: 58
